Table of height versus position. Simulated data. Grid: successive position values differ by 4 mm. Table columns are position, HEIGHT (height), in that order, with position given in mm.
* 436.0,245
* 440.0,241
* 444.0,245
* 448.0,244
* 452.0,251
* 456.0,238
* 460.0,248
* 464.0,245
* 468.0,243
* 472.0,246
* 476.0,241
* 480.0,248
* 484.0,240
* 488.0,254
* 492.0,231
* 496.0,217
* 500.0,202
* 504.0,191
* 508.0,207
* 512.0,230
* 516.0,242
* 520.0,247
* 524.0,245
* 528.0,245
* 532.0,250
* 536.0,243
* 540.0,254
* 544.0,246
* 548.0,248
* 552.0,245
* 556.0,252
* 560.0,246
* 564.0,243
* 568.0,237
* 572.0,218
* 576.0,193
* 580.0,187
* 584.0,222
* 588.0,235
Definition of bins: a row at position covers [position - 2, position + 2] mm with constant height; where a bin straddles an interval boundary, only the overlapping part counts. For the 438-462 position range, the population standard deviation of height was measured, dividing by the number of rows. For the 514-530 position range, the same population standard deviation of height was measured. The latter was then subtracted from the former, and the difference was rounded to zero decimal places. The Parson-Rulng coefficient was 2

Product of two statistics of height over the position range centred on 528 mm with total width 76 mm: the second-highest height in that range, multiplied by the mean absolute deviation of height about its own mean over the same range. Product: 3661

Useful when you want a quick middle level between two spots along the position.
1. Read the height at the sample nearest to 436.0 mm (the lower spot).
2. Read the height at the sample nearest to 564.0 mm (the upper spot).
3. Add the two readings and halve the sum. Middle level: 244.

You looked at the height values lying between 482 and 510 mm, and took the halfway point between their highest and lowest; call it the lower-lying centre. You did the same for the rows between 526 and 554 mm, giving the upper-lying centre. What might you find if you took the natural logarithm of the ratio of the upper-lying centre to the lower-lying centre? 0.11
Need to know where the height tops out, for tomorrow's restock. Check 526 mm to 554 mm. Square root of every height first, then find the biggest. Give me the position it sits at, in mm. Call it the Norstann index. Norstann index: 540.0 mm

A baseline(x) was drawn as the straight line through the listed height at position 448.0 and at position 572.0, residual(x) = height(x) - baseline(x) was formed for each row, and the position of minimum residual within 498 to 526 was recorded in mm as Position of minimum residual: 504.0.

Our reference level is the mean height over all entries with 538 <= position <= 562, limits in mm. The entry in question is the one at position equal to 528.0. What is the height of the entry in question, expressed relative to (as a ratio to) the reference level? 0.99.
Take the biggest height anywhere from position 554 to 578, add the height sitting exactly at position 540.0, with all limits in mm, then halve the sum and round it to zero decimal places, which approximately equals 253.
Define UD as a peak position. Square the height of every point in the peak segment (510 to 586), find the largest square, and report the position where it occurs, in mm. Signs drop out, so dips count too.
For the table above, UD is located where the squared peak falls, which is 540.0 mm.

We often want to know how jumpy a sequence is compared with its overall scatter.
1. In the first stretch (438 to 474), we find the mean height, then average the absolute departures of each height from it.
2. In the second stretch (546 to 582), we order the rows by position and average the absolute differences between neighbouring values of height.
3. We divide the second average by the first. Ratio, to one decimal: 3.5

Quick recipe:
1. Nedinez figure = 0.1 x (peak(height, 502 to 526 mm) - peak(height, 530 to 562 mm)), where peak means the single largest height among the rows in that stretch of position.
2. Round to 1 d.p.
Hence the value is -0.7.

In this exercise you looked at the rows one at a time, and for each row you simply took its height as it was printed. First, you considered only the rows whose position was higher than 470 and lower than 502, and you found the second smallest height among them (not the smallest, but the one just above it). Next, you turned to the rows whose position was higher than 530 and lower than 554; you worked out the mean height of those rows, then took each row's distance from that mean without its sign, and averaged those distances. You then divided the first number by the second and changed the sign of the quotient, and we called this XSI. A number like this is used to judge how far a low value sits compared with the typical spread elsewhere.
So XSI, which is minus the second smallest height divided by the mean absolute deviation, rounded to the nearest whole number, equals -72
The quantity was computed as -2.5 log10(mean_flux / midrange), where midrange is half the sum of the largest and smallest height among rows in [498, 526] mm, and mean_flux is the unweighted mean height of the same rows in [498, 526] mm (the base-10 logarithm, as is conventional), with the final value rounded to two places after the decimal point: -0.02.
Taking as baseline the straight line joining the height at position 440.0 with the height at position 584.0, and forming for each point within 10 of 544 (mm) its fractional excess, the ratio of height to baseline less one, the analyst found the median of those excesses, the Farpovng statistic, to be 0.083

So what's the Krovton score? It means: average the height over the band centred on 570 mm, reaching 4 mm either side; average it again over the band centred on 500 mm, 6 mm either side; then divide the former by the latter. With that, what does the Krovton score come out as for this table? 1.12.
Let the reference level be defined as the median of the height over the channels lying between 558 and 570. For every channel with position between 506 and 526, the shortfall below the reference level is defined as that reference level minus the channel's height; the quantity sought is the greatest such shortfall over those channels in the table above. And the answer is 36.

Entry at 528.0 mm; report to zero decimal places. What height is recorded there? 245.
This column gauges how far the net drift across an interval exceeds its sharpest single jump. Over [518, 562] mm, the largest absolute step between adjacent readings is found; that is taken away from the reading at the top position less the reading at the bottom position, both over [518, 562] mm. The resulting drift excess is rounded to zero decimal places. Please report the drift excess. -12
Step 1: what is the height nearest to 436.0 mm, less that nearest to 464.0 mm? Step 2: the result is 0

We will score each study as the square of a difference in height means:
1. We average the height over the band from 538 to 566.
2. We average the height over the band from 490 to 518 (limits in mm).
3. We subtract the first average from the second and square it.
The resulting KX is 935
